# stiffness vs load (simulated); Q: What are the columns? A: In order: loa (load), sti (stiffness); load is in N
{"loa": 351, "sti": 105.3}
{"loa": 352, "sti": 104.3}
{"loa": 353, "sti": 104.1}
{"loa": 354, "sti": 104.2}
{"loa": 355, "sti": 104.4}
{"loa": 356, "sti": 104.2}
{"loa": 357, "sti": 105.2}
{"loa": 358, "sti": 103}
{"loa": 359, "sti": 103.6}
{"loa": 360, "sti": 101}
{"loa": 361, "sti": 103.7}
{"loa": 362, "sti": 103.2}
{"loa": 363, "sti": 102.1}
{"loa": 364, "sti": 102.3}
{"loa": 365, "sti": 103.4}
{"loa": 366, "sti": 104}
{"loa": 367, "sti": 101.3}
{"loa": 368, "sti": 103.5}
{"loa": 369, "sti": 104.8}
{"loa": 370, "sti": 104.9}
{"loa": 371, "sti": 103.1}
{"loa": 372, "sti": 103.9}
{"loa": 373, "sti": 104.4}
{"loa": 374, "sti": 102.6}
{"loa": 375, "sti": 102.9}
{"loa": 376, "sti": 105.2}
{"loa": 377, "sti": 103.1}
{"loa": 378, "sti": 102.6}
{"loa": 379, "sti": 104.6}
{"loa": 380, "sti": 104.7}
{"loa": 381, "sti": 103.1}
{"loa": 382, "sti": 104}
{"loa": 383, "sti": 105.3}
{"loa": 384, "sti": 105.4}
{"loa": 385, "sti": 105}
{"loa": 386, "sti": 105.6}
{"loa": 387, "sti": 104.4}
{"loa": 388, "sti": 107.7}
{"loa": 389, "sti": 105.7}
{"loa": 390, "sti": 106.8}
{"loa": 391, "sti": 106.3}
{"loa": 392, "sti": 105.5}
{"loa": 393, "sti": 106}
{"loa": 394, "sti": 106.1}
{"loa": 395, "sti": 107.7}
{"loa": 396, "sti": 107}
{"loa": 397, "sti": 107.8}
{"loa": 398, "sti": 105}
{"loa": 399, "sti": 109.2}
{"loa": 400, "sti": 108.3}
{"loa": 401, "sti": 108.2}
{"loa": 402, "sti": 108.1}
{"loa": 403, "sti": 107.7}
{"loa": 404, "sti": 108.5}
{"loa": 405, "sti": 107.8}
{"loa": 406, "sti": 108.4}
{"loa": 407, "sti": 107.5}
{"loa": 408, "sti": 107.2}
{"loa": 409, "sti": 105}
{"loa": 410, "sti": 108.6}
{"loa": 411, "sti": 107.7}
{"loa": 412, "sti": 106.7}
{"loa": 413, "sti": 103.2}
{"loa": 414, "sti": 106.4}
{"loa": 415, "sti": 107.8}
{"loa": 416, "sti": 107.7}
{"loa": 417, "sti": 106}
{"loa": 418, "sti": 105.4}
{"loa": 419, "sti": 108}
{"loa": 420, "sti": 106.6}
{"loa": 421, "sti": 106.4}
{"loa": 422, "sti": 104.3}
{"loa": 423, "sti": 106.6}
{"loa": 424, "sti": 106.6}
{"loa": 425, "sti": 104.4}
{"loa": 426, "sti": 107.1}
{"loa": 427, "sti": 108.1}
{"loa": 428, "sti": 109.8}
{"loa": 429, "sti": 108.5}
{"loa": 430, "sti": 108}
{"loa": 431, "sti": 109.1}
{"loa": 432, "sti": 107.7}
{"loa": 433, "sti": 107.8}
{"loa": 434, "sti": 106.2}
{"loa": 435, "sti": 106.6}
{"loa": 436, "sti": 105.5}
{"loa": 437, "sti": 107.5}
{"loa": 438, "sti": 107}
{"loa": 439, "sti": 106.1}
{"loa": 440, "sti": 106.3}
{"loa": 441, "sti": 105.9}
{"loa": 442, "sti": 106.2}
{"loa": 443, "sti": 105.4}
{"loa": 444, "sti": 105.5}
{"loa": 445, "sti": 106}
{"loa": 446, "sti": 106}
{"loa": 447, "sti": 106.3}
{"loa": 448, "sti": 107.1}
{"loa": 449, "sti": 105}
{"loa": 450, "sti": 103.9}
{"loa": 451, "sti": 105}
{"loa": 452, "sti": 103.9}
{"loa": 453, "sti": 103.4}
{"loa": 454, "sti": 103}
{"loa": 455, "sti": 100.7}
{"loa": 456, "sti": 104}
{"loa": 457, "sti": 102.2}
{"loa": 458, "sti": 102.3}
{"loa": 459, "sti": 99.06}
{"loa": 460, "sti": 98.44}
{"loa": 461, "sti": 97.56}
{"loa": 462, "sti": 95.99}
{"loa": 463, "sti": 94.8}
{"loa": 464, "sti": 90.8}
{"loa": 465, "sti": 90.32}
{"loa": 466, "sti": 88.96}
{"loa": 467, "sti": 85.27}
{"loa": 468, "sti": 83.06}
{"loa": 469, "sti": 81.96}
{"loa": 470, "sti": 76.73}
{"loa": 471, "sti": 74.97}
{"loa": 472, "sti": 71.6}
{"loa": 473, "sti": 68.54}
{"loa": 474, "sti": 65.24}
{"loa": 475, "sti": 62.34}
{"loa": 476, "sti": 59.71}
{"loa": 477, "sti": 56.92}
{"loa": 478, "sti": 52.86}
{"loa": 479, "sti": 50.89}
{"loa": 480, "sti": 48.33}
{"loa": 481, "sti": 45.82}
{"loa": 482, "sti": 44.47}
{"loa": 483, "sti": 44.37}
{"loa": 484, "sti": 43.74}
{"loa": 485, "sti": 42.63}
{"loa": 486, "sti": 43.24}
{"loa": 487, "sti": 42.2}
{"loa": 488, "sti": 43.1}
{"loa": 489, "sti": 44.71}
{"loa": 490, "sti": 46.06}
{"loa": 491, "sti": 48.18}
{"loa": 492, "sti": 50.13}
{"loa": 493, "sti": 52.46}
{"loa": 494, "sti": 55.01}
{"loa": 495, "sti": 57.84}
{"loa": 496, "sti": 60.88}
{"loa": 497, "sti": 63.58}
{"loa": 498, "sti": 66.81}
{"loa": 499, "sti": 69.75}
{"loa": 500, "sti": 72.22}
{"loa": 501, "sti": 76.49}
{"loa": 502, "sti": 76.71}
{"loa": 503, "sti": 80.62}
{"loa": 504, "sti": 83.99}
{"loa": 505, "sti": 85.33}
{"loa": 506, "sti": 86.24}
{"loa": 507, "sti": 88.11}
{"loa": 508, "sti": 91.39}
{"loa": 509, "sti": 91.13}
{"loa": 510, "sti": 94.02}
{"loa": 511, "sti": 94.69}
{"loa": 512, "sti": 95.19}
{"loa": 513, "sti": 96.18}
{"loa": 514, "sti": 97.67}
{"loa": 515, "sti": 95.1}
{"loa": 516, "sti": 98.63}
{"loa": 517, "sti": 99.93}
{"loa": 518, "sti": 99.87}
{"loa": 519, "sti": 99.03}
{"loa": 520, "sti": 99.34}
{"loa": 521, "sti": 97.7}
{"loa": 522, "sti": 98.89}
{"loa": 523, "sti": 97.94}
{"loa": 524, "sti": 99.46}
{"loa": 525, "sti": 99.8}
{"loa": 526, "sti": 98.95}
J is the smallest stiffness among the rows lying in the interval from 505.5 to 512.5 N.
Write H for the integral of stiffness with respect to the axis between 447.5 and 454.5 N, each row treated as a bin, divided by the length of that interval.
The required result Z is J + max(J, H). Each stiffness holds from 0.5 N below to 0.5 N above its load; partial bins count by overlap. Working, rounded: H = 104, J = 86.24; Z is 191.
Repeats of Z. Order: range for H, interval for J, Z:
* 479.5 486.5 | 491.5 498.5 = 100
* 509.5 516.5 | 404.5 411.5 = 210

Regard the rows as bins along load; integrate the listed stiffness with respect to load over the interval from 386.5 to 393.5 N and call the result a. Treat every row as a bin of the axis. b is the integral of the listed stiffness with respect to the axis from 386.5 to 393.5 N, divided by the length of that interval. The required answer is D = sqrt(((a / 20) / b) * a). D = 16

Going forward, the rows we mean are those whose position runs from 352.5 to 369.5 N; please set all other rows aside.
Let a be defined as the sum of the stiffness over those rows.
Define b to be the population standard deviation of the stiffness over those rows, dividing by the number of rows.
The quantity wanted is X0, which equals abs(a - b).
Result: 1757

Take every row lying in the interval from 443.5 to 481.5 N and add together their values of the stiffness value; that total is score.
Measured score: 3304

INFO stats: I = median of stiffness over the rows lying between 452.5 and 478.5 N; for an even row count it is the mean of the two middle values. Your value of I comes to 90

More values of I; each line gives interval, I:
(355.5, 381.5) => 103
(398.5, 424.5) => 108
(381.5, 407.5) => 107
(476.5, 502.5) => 51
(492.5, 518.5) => 86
